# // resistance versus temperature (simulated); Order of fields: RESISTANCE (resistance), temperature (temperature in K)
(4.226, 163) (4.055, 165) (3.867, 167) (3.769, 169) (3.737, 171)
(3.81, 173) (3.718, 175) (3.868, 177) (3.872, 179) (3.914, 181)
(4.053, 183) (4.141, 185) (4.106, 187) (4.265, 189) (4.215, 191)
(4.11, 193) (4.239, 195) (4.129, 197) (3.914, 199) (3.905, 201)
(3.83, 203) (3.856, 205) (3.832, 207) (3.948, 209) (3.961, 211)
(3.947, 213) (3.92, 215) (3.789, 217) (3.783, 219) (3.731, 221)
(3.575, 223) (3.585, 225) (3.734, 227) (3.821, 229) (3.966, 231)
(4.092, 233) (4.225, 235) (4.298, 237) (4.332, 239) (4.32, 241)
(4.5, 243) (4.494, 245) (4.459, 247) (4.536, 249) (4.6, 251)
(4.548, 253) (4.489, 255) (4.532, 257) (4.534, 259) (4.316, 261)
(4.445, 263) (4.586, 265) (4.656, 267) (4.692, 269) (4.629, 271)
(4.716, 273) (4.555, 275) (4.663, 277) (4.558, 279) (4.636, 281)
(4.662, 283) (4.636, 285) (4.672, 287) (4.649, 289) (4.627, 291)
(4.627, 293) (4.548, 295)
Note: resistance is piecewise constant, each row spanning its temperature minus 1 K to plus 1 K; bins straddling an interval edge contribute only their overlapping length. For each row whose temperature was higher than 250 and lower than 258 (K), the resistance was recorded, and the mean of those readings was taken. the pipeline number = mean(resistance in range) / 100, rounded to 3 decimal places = 0.045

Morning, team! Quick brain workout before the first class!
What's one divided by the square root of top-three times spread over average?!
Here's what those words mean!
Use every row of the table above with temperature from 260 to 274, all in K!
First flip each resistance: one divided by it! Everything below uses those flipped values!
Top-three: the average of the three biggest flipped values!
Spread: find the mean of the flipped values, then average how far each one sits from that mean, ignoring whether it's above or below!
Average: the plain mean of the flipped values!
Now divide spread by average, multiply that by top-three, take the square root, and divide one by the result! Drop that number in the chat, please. 13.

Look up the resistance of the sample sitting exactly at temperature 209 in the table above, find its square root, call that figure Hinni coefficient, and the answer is 1.99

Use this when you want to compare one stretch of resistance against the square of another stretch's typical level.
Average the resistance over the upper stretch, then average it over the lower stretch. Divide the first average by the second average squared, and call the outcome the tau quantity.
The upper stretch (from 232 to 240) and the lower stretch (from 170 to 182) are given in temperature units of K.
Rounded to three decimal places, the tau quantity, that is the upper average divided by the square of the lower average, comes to 0.290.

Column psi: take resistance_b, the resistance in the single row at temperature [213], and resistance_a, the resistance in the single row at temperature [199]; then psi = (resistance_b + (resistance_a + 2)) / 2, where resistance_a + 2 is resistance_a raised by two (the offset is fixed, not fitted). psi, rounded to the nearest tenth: 4.9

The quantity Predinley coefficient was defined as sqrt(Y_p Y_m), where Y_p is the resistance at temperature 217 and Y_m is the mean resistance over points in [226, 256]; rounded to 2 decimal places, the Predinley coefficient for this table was 4.03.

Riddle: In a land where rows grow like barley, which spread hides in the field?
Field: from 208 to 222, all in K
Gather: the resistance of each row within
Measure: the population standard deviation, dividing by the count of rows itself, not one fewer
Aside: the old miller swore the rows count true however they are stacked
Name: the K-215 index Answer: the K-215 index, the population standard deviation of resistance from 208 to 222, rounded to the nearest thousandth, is 0.090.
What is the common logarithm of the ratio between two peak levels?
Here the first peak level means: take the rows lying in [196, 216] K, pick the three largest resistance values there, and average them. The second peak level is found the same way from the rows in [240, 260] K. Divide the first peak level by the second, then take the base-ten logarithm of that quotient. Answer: -0.06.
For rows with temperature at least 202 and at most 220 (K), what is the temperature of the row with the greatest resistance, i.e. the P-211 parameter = 211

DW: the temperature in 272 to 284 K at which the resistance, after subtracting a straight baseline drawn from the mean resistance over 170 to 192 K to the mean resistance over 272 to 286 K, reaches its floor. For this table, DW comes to 279 K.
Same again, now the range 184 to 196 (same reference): 193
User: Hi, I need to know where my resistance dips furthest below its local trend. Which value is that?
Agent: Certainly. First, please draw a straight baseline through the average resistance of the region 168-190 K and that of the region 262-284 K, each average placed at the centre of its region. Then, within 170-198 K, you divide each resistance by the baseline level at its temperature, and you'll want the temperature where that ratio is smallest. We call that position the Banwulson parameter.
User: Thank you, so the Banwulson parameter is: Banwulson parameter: 175 K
